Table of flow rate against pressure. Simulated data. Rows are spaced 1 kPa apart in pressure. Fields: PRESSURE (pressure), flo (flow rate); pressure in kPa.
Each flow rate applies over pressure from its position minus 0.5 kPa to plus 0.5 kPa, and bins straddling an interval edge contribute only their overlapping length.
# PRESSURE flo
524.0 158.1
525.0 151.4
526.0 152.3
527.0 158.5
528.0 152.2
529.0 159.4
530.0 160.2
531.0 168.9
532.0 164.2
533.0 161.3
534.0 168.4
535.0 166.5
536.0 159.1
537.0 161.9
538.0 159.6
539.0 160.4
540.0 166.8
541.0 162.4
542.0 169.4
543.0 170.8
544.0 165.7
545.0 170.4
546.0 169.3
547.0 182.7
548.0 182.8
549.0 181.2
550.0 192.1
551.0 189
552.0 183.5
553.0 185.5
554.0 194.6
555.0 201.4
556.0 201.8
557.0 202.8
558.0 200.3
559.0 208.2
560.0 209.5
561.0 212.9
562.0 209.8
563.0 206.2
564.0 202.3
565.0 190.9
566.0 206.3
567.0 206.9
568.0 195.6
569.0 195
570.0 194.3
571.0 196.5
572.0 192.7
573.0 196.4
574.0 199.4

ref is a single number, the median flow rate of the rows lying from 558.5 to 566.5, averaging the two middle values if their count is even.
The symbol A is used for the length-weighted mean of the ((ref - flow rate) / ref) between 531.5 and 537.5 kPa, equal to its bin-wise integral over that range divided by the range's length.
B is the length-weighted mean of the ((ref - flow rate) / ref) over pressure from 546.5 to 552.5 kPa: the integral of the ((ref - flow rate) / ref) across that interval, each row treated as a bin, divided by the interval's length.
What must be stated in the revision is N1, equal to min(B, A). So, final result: 0.11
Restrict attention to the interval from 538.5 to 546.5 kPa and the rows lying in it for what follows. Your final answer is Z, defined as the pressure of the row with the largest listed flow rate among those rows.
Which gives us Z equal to 543.0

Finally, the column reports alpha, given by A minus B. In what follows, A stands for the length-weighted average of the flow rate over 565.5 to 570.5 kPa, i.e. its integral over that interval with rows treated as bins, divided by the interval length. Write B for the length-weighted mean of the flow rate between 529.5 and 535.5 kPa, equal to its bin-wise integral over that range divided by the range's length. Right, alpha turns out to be 34.7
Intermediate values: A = 200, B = 165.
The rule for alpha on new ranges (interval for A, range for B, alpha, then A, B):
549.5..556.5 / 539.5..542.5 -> 26.4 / 193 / 166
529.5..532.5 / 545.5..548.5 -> -13.8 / 164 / 178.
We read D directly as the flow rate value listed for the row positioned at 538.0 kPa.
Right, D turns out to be 159.6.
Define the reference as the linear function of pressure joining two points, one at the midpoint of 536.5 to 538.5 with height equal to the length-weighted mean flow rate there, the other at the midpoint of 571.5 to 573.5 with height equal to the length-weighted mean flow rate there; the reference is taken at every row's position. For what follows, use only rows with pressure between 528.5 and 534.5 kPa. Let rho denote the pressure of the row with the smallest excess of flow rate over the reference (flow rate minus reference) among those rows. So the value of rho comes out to 533.0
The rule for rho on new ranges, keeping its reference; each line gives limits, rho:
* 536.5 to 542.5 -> 539.0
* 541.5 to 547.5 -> 544.0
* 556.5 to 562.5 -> 558.0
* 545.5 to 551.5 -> 546.0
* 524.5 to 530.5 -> 528.0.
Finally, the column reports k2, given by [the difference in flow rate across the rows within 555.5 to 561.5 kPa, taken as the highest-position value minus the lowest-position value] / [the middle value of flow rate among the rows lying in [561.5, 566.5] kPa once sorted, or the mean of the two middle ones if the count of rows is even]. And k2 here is 0.05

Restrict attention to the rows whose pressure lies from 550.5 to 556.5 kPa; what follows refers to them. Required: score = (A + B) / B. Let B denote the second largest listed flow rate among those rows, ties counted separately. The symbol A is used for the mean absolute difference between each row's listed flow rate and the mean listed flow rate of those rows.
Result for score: 1.03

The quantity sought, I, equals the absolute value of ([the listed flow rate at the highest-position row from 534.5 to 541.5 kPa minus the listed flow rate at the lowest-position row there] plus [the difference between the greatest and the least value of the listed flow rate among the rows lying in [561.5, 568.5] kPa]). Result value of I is 15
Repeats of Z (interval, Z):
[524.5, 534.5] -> 531.0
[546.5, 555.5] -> 555.0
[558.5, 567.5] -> 561.0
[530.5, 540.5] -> 531.0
